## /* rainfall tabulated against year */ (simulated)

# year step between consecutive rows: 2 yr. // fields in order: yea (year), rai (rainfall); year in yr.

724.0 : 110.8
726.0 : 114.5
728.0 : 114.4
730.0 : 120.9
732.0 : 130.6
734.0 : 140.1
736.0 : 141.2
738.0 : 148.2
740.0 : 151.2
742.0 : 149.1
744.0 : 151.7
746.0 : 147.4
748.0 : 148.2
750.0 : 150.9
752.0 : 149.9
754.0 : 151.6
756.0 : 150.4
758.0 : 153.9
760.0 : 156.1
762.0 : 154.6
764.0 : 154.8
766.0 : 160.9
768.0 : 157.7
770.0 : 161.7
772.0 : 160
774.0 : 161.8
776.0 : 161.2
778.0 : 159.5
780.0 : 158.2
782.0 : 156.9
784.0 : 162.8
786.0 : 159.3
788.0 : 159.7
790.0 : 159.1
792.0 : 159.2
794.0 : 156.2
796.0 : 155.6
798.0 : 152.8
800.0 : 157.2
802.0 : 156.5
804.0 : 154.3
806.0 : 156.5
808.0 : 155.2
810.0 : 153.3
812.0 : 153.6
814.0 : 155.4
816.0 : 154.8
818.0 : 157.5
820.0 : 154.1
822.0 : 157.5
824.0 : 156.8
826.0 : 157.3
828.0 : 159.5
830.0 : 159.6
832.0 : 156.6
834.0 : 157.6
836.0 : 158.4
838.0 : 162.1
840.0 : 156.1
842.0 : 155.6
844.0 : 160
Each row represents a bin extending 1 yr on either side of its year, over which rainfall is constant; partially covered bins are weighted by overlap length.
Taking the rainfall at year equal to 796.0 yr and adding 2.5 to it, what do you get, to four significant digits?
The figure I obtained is 158.1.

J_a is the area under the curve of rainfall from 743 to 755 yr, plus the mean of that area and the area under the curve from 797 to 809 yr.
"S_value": 3632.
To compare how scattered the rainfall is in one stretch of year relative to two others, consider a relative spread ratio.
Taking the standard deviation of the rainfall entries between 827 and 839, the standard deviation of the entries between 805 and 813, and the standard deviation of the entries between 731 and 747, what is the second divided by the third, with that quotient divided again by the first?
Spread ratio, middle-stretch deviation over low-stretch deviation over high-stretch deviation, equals 0.11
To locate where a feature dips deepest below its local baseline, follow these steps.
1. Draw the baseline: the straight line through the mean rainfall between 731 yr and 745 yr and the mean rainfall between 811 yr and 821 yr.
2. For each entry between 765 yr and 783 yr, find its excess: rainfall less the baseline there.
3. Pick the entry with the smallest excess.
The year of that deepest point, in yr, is 782.0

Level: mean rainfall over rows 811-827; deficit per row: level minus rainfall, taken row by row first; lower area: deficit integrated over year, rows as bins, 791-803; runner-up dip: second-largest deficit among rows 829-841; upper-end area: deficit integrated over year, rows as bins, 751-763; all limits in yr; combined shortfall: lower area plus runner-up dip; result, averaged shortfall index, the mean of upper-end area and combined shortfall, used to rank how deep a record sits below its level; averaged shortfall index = 16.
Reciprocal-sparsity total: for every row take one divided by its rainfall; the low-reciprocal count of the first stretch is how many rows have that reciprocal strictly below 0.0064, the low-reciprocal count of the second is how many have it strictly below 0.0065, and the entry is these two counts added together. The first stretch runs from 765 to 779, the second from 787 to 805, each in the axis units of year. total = 15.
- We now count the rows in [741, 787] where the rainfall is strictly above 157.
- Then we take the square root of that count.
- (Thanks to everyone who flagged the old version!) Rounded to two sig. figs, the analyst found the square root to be 3.2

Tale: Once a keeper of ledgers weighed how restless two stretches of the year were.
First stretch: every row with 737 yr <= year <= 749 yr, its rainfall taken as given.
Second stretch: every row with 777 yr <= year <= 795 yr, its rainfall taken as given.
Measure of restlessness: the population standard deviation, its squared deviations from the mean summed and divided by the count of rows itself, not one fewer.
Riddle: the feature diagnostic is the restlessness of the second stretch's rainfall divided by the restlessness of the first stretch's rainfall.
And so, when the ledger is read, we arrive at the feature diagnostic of 1.1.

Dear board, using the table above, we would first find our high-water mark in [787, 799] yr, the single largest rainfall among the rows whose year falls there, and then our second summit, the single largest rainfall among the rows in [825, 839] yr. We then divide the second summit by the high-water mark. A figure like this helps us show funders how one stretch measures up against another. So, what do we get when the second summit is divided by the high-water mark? 1.02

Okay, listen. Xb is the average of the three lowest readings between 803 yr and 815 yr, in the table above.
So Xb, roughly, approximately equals 154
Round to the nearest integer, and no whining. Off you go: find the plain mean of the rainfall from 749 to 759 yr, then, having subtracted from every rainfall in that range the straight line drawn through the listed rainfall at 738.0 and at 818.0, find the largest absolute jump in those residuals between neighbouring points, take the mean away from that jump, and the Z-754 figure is -148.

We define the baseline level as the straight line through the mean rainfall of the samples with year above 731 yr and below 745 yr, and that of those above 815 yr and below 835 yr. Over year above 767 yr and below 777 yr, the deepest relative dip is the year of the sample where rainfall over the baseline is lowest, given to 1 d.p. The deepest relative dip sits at 768.0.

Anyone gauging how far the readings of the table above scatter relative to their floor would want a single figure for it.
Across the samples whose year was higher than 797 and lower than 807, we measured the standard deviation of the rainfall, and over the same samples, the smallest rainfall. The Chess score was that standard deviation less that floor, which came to -151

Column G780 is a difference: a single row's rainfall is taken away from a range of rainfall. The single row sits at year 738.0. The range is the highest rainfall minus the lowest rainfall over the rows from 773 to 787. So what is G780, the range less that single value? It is -142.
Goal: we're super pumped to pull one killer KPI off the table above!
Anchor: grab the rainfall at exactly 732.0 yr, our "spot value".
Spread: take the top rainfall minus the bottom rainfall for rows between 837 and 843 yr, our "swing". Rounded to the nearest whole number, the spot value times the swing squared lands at 5518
